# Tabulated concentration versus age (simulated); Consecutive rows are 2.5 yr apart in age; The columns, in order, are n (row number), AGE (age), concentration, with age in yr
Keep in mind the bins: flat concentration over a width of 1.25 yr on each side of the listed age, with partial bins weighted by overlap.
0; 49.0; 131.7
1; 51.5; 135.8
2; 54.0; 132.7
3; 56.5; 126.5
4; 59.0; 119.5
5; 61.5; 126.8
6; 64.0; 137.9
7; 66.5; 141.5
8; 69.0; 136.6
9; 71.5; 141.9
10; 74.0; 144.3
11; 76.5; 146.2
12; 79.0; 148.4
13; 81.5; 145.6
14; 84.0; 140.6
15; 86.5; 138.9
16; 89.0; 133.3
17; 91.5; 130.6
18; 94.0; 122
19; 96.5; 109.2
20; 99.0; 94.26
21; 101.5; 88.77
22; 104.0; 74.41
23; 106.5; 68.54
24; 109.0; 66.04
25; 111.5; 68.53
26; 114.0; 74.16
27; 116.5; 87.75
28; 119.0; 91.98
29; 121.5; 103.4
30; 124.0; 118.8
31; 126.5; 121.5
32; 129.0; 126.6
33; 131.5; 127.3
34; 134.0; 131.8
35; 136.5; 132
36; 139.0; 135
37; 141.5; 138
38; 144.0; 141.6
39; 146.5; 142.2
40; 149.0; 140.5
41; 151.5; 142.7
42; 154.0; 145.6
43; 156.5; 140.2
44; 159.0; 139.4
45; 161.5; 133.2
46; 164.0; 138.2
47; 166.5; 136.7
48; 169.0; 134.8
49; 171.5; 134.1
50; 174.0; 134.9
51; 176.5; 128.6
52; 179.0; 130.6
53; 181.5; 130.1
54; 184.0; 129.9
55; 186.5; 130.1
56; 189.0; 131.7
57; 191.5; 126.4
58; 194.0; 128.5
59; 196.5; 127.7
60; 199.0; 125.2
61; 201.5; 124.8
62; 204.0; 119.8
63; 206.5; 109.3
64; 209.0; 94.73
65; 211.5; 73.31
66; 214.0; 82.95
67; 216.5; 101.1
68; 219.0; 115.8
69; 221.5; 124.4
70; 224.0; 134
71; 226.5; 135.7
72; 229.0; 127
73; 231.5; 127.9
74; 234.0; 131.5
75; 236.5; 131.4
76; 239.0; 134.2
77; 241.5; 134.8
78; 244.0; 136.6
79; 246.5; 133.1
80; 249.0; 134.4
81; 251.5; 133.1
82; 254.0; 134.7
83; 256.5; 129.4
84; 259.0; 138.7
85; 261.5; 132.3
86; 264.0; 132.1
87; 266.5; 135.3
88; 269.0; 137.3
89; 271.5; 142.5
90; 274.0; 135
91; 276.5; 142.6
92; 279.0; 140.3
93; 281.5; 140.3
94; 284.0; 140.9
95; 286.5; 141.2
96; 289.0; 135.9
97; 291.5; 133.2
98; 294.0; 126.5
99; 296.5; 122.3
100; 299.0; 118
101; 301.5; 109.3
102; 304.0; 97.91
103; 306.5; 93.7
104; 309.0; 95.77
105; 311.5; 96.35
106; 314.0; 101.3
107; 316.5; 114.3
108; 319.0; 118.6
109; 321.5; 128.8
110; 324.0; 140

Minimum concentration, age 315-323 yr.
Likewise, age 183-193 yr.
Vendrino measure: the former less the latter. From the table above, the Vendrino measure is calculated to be -12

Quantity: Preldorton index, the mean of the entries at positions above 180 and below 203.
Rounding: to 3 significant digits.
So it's 128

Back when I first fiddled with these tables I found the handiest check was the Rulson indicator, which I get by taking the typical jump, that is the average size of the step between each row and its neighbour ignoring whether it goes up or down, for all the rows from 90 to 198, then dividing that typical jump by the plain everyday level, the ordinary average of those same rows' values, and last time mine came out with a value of 0.037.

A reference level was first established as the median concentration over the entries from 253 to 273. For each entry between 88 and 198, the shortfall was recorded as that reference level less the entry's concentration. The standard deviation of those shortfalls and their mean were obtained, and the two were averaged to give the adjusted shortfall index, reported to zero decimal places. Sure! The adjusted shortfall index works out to 19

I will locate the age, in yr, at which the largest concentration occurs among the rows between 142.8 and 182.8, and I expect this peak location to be 154.0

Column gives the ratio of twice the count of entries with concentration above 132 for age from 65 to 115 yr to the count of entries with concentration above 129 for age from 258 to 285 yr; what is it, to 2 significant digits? 1.8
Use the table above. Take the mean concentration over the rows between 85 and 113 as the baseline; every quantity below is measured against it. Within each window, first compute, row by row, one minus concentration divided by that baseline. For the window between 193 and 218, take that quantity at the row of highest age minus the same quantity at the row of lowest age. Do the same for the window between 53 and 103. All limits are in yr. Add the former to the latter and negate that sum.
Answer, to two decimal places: -0.72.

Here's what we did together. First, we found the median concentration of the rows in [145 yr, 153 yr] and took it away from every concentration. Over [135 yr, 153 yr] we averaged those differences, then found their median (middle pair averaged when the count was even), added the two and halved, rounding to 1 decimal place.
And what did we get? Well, -2.5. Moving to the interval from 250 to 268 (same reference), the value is -8.8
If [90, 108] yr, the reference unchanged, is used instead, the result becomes -45.9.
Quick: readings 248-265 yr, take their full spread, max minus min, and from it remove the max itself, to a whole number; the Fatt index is -129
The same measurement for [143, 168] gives -133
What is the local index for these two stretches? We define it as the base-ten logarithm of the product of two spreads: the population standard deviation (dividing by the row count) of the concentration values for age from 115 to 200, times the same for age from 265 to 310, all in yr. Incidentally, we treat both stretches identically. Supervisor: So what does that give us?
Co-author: 2.3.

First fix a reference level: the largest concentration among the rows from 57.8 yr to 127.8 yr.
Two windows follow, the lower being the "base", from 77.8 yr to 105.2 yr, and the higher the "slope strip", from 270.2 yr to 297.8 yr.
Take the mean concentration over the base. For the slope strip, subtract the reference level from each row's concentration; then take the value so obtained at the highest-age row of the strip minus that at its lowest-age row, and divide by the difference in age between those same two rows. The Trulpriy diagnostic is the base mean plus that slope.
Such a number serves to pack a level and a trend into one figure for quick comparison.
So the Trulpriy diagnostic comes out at 120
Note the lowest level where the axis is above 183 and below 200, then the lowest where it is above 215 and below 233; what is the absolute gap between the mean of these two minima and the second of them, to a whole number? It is 12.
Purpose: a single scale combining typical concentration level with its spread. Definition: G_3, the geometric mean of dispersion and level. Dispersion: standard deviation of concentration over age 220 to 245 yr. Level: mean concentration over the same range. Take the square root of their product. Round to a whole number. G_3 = 23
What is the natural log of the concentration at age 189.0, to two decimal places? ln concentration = 4.88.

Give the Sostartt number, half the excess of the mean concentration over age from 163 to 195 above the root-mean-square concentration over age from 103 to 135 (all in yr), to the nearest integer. 16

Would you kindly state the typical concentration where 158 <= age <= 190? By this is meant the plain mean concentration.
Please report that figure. 133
